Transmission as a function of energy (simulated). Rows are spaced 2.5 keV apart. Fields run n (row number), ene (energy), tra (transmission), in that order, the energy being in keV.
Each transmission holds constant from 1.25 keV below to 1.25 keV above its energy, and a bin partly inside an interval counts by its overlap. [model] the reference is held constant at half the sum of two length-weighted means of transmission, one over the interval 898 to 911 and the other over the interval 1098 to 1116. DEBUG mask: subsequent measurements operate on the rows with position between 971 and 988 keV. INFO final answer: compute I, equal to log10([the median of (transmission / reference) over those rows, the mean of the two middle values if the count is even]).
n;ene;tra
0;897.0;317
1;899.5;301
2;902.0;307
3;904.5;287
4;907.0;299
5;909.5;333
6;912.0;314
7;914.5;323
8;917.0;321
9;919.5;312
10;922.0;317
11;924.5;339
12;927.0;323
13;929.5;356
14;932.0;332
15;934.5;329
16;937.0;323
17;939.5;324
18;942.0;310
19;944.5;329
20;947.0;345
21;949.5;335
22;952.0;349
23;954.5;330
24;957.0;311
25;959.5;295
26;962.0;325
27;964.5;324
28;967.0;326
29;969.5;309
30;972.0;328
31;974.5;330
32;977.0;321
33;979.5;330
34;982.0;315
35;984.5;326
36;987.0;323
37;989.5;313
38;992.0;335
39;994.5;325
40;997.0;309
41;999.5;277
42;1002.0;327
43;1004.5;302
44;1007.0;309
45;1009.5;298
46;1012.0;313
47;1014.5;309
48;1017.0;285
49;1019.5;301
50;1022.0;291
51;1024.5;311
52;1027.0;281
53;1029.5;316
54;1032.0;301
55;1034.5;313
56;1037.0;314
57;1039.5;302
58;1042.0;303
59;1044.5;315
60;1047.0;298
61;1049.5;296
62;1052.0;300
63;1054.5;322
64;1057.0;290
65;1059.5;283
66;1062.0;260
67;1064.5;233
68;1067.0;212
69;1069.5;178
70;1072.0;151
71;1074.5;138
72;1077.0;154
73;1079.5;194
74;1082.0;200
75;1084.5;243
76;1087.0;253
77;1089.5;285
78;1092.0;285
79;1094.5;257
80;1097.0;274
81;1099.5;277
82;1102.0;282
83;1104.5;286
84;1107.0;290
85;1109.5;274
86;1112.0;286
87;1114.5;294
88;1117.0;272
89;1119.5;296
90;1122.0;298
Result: 0.044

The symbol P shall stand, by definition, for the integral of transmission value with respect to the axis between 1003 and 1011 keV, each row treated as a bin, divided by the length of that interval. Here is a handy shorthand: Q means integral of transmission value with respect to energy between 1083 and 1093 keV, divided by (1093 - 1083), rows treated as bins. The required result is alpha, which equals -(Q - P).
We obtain 40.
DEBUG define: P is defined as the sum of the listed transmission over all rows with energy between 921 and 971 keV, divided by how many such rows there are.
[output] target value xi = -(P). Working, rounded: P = 327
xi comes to -327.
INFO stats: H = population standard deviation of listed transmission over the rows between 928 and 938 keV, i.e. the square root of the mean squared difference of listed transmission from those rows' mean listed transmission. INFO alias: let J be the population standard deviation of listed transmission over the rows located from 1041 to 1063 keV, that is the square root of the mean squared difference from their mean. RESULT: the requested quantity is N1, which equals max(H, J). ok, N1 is 17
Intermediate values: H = 12.5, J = 17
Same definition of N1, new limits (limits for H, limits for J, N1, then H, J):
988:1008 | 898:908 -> 17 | 16.8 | 7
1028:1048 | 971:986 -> 7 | 6.9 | 5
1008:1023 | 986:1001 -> 18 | 9.7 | 18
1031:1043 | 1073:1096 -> 51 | 5.7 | 51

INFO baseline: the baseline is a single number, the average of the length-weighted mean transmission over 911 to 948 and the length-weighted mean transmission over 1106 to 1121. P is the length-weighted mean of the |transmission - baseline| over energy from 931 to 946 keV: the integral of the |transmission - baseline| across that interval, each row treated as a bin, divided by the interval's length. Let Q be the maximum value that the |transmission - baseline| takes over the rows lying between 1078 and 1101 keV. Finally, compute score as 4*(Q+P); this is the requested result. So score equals 523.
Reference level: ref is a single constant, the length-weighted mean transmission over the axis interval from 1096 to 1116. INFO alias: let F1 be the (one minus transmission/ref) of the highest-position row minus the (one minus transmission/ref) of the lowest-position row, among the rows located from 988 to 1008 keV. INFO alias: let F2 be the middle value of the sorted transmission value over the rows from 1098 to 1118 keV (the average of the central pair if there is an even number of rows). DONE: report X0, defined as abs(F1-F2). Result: 284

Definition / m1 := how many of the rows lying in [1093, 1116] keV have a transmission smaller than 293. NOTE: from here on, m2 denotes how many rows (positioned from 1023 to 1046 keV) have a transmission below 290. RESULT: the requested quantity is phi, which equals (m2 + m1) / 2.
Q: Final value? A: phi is 4.5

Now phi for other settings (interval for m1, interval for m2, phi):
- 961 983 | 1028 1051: 0.0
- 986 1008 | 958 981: 0.5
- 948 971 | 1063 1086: 4.5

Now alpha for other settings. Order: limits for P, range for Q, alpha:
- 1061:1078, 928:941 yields -143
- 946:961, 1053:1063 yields 37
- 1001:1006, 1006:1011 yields 10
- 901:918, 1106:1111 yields 30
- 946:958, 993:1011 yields 27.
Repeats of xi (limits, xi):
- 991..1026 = -307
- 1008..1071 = -289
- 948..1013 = -319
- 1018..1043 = -303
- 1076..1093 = -231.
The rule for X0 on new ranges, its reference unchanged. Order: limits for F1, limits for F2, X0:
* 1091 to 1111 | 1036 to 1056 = 302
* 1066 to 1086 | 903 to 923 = 316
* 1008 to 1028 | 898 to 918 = 310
